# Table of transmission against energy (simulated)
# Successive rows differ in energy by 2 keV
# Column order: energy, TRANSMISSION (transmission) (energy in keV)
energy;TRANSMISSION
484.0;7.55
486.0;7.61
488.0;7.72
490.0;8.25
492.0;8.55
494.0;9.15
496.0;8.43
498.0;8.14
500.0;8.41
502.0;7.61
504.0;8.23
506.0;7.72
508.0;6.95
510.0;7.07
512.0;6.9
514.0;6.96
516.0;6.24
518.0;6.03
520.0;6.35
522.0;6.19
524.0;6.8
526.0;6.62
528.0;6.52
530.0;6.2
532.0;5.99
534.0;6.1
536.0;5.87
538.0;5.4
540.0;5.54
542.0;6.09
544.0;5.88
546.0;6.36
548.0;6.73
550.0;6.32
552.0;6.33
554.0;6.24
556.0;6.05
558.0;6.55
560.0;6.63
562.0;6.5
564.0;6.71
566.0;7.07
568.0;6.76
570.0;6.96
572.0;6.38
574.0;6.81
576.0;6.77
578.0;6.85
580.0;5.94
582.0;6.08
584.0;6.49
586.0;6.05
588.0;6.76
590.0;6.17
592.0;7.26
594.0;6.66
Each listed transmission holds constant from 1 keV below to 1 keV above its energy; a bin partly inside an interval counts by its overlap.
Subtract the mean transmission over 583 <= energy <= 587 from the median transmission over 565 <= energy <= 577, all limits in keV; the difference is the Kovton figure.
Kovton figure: 0.5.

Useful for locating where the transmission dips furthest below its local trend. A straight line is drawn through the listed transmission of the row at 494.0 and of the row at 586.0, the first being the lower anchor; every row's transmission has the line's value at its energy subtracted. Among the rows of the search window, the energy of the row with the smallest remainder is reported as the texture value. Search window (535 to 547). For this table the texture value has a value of 538.0 keV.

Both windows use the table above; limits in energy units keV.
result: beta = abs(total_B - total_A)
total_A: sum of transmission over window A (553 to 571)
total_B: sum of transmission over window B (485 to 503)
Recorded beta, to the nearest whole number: 14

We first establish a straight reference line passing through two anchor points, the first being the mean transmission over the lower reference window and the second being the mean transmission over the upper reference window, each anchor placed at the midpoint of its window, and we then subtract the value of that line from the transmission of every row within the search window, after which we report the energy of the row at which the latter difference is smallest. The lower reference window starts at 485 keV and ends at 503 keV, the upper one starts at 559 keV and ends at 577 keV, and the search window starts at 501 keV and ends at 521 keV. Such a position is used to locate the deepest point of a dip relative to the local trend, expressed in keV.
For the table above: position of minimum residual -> 518.0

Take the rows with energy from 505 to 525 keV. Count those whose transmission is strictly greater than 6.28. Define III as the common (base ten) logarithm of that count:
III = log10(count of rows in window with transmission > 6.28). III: 0.85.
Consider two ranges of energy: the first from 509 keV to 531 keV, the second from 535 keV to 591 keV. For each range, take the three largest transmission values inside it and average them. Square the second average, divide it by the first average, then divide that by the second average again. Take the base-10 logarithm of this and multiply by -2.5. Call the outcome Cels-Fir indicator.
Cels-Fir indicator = 0.00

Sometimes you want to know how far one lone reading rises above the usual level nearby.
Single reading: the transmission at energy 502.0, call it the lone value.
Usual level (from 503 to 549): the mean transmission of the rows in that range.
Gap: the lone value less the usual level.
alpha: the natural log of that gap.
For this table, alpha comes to 0.1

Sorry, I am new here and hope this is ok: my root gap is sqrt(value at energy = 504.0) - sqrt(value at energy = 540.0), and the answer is 0.52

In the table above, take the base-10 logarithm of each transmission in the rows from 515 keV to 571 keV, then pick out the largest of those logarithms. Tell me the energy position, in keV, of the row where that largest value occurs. 566.0 keV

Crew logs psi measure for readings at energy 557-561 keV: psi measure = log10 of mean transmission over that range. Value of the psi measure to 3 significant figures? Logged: 0.819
